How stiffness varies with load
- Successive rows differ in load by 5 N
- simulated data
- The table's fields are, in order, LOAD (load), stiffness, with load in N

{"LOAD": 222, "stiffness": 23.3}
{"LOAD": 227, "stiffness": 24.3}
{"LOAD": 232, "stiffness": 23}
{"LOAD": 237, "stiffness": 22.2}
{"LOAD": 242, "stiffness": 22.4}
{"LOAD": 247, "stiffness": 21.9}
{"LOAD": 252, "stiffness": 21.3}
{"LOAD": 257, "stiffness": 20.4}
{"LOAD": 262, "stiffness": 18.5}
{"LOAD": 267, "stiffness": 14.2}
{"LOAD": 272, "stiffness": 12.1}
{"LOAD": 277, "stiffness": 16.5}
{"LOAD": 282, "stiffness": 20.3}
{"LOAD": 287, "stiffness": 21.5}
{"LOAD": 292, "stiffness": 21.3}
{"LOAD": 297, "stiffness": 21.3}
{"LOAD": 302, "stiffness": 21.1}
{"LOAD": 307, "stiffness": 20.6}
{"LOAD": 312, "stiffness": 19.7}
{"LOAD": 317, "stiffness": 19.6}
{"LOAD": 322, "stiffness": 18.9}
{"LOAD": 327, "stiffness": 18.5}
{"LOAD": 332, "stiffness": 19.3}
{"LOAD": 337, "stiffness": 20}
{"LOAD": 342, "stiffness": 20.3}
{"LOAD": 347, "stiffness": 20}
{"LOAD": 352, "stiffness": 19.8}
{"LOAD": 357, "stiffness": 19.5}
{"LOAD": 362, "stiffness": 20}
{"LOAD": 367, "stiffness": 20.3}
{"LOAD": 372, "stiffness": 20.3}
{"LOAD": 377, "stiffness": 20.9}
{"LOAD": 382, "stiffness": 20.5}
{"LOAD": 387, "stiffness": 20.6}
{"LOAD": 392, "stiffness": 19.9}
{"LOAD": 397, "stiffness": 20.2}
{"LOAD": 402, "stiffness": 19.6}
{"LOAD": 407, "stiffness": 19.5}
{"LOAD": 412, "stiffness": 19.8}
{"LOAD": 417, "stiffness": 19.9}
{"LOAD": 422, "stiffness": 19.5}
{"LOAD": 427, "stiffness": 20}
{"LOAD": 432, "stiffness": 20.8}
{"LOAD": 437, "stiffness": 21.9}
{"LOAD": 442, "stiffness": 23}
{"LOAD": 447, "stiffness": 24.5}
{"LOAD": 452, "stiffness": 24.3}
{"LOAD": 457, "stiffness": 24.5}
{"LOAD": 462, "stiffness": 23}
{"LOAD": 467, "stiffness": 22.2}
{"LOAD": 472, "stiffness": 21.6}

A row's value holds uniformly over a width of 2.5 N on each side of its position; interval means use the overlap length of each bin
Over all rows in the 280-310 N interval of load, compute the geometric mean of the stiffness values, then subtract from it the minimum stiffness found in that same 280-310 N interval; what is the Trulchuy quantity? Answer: 0.7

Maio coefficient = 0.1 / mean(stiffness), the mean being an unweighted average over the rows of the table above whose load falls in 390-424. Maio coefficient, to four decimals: 0.0051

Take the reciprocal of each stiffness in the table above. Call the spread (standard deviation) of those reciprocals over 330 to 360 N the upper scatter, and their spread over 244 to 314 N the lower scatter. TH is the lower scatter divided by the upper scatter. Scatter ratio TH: 12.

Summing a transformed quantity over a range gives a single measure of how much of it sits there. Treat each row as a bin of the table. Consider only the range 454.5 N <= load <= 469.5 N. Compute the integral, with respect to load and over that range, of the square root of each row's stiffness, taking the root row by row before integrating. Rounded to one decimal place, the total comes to 72.3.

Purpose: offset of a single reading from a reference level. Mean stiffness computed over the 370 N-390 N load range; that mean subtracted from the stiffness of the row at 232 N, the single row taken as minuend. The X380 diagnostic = 2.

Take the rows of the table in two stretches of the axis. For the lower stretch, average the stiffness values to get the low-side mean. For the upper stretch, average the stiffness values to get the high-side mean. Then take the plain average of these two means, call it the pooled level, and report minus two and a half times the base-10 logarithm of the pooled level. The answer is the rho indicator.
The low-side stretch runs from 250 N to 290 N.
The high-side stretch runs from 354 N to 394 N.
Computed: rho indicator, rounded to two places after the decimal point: -3.21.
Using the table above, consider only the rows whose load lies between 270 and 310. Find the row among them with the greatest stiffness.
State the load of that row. 287 N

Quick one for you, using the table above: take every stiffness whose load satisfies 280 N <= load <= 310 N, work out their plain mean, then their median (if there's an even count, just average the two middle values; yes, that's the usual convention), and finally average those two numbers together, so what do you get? 21.1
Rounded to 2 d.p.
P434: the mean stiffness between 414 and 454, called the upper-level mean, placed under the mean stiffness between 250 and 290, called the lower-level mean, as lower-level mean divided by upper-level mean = 0.83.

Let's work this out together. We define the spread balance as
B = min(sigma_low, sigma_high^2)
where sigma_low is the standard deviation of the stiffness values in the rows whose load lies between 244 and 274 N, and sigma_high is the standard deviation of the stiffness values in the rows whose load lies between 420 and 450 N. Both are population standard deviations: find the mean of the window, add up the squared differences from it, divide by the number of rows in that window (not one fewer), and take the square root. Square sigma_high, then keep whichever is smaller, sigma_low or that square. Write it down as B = 3.0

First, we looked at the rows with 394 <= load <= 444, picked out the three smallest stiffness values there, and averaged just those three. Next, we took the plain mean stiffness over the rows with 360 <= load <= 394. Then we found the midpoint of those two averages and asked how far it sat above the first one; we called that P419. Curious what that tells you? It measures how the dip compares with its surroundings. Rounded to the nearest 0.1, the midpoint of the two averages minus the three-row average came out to 0.4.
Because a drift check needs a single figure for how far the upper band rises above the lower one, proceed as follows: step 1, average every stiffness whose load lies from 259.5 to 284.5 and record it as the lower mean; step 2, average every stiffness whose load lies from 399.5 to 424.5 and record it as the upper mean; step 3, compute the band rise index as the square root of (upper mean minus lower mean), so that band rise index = 1.83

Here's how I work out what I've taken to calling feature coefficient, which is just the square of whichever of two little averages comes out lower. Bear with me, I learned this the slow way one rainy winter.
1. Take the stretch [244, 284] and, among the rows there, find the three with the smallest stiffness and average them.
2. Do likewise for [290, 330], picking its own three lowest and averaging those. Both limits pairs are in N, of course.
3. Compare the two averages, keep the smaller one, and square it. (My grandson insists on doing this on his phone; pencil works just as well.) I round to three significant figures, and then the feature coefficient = 204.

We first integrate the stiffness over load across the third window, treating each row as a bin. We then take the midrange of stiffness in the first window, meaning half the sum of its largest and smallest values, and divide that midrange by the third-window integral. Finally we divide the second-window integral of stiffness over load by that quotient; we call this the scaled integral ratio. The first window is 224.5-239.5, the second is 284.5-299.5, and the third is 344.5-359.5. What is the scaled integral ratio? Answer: 4087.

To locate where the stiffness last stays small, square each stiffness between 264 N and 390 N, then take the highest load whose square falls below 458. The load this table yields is 387 N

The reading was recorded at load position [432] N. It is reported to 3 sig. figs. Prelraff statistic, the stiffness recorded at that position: 20.8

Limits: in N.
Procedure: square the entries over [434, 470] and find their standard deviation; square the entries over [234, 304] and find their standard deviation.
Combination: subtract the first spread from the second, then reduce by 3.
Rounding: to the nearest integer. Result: 58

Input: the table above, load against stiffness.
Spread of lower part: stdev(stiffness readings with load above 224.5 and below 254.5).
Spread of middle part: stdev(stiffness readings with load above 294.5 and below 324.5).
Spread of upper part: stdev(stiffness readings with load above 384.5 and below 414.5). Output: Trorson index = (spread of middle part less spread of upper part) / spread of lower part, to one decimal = 0.5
